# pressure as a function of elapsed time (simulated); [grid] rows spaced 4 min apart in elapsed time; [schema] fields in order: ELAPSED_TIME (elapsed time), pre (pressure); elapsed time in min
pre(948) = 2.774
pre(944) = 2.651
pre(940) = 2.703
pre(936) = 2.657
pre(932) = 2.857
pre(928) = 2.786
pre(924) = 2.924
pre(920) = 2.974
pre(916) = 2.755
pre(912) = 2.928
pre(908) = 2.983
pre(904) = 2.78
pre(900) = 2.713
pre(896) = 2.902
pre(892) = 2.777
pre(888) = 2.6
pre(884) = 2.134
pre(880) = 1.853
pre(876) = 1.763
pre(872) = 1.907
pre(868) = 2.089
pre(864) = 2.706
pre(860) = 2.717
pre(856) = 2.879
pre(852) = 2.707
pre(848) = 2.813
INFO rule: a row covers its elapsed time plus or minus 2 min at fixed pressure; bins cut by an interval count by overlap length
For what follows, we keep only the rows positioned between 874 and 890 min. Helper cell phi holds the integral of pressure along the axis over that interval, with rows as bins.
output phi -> 33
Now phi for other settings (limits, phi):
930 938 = 22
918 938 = 57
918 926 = 24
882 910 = 76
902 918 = 46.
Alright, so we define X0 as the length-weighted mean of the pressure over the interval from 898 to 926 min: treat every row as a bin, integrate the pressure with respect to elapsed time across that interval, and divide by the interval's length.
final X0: 2.9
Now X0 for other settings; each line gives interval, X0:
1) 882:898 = 2.6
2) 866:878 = 1.9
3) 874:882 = 1.8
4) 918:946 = 2.8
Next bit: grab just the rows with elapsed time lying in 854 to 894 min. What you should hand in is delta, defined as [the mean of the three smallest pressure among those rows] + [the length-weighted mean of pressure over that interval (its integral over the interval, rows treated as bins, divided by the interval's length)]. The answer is 4.2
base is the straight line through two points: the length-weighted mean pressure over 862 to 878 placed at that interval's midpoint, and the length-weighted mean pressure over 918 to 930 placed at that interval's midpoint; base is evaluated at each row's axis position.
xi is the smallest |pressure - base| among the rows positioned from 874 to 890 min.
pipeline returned 0.18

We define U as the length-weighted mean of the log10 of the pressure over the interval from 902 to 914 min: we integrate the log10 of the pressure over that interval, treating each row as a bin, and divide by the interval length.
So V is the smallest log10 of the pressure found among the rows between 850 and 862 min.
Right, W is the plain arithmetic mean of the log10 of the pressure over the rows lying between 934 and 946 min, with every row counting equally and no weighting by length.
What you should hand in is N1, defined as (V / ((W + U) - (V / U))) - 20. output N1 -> -29.0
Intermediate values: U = 0.462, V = 0.43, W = 0.43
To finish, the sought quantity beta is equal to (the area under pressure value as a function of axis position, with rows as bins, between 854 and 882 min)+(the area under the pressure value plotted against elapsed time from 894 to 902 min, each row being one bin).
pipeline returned 86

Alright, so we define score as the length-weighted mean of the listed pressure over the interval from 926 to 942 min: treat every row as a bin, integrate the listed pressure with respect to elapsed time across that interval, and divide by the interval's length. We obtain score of 2.75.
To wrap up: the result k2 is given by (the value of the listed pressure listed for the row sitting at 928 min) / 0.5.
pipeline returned 5.6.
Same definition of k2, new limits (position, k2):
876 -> 3.5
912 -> 5.9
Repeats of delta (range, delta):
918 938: 5.6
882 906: 5.1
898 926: 5.6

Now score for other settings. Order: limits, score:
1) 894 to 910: 2.84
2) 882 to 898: 2.60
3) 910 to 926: 2.90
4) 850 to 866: 2.75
